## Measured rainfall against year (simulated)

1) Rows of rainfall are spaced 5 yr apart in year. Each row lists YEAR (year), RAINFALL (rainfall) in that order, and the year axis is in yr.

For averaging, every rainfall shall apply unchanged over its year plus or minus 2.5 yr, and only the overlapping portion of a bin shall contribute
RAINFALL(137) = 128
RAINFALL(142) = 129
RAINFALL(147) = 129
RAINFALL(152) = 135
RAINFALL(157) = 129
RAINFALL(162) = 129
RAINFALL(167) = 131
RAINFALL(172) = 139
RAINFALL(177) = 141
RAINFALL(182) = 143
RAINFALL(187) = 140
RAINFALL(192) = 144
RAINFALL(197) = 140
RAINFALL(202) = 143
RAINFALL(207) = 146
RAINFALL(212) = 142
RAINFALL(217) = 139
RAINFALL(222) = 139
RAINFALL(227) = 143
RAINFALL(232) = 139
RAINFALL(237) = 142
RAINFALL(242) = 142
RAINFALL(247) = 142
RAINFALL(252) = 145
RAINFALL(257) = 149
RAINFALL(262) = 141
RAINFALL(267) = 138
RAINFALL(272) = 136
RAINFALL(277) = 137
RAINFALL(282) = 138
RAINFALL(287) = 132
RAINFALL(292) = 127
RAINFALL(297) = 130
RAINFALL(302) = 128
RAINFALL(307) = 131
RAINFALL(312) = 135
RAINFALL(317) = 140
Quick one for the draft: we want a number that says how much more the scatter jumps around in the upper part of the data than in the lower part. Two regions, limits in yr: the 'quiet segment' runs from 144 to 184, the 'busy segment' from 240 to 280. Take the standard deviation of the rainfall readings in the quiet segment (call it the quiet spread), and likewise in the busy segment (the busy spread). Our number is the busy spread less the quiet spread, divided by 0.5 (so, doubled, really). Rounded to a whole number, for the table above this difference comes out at -3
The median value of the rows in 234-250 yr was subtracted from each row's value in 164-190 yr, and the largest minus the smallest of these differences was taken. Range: 12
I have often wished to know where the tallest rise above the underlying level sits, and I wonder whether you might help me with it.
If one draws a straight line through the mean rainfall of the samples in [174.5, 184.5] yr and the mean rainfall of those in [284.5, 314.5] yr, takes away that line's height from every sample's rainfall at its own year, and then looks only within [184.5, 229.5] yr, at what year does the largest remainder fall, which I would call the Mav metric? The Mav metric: 207 yr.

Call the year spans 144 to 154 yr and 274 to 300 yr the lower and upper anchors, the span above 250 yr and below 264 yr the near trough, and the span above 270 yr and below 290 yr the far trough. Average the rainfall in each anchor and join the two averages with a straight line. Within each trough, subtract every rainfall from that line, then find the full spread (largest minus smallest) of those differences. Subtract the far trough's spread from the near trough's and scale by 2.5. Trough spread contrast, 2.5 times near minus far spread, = 5.0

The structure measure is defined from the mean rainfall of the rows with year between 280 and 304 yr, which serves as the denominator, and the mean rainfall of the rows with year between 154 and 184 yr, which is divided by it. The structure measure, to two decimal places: 1.03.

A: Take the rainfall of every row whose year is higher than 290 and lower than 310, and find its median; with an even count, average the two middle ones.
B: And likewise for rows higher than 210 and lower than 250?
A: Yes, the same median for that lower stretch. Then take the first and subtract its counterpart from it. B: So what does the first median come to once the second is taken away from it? -13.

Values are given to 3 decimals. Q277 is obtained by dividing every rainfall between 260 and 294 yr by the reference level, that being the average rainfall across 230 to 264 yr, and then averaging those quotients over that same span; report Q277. 0.949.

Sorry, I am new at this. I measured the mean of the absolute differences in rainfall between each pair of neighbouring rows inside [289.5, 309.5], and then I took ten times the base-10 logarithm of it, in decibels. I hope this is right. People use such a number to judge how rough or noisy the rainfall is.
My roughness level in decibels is 4.3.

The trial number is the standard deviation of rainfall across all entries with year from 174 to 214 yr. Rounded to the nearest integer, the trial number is 2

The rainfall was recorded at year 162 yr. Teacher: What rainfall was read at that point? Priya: 129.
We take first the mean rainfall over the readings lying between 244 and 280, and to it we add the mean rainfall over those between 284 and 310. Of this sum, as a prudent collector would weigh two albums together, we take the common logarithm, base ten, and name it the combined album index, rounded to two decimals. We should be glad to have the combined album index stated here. 2.43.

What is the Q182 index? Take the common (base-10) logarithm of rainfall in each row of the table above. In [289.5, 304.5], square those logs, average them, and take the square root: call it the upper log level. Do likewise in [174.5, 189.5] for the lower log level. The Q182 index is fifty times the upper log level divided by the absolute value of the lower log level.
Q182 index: 49.0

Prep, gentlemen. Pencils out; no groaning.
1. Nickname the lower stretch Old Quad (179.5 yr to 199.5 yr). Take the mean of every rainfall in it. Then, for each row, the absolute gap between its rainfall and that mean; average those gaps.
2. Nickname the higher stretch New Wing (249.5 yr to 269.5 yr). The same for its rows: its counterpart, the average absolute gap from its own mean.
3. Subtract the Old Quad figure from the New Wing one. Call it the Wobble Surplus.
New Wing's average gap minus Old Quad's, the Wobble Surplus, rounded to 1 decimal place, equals 2.0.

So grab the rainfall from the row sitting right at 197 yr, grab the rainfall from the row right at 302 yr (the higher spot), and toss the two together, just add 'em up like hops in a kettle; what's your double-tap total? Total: 268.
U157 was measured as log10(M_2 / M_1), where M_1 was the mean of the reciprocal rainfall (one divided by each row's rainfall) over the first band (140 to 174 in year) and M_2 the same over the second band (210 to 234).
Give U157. -0.03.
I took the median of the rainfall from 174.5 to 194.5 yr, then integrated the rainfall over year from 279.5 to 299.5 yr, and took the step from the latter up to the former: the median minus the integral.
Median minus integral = -2493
